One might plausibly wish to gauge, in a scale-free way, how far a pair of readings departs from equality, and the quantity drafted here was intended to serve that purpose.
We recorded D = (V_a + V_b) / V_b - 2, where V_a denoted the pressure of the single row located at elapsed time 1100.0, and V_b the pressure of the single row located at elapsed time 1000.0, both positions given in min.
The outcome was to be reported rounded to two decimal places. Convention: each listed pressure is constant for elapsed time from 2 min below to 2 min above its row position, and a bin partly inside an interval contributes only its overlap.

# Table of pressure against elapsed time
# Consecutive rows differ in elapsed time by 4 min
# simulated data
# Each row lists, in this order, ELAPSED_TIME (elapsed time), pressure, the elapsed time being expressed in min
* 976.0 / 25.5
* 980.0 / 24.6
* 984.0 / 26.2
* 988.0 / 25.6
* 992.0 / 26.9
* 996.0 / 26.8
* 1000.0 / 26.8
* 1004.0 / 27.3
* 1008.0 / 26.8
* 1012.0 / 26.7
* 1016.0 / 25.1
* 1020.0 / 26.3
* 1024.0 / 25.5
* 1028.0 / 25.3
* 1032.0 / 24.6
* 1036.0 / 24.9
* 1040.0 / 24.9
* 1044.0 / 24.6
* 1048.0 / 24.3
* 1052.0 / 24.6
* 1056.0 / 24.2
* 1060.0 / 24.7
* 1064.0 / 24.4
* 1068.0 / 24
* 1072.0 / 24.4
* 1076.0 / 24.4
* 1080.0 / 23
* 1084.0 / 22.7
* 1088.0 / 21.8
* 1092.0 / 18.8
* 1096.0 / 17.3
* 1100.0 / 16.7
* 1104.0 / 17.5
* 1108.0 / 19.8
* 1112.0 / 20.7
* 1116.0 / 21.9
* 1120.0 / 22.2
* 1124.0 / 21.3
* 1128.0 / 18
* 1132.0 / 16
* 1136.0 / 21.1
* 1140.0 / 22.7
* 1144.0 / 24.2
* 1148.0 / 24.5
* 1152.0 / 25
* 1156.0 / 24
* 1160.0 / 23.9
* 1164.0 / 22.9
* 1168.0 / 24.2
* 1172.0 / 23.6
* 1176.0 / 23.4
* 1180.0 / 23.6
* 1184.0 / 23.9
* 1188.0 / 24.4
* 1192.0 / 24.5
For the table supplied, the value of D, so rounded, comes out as -0.38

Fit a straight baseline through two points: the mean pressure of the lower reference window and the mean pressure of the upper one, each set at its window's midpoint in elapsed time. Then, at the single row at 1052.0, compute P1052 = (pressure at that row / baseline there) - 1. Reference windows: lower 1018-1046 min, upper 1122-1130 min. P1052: 0.026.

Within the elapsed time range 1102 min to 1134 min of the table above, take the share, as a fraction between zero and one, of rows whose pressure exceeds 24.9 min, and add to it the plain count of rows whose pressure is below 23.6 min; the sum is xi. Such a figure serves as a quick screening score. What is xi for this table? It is 8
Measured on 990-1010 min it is 1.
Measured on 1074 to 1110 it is 8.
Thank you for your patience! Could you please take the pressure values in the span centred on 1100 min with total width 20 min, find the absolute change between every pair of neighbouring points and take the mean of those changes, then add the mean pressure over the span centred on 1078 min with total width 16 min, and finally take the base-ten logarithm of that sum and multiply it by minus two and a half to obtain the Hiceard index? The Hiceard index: -3.49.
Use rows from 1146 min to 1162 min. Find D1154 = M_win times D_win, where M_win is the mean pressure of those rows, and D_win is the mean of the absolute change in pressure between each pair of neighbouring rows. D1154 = 13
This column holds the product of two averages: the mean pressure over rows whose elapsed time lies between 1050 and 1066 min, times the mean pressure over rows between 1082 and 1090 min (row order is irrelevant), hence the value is 545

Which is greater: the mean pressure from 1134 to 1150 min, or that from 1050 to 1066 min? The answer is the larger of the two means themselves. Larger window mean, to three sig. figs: 24.5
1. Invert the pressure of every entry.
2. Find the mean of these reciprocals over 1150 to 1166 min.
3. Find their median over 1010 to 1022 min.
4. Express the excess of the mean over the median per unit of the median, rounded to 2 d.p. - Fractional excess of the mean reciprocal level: 0.10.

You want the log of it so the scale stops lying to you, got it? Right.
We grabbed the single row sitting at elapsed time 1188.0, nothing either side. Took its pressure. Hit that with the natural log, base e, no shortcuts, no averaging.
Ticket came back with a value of 3.19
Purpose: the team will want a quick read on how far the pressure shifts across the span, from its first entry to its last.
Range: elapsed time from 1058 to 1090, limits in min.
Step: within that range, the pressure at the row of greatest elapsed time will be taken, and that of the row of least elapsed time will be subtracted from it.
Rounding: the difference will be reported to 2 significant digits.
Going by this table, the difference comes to -2.9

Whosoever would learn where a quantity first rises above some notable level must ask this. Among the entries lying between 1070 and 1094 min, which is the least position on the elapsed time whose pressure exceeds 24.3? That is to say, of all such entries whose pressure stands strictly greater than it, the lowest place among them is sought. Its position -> 1072.0 min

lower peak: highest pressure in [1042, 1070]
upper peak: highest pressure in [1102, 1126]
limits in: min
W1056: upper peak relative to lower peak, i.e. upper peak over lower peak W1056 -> 0.90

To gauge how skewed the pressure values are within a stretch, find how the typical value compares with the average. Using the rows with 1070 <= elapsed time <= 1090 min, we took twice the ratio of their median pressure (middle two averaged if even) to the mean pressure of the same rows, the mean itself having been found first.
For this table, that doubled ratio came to 1.978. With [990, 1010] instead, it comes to 1.991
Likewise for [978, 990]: 2.010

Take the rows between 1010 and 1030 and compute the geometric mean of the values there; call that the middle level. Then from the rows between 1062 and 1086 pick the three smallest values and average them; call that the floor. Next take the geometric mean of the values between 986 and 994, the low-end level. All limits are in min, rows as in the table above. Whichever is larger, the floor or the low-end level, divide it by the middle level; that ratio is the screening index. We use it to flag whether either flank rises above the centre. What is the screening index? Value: 1.02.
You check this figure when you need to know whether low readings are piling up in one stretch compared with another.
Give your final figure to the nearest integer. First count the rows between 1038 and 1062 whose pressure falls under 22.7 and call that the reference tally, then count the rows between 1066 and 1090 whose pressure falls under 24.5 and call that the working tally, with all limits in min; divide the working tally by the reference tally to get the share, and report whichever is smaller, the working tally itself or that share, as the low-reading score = 6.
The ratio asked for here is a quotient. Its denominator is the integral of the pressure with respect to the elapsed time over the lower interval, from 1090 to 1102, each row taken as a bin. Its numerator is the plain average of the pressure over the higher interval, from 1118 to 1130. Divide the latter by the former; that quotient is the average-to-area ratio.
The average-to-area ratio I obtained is 0.097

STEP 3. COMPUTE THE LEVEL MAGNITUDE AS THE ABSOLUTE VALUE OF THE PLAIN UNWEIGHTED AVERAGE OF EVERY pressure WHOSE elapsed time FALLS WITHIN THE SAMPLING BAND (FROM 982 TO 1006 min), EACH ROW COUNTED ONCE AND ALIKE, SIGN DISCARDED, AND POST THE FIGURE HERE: 26.6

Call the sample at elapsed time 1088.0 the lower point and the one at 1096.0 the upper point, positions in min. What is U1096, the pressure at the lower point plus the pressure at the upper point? 39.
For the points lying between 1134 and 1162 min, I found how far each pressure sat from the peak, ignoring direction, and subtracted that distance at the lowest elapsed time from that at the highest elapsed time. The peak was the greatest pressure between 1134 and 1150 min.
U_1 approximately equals -2.8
